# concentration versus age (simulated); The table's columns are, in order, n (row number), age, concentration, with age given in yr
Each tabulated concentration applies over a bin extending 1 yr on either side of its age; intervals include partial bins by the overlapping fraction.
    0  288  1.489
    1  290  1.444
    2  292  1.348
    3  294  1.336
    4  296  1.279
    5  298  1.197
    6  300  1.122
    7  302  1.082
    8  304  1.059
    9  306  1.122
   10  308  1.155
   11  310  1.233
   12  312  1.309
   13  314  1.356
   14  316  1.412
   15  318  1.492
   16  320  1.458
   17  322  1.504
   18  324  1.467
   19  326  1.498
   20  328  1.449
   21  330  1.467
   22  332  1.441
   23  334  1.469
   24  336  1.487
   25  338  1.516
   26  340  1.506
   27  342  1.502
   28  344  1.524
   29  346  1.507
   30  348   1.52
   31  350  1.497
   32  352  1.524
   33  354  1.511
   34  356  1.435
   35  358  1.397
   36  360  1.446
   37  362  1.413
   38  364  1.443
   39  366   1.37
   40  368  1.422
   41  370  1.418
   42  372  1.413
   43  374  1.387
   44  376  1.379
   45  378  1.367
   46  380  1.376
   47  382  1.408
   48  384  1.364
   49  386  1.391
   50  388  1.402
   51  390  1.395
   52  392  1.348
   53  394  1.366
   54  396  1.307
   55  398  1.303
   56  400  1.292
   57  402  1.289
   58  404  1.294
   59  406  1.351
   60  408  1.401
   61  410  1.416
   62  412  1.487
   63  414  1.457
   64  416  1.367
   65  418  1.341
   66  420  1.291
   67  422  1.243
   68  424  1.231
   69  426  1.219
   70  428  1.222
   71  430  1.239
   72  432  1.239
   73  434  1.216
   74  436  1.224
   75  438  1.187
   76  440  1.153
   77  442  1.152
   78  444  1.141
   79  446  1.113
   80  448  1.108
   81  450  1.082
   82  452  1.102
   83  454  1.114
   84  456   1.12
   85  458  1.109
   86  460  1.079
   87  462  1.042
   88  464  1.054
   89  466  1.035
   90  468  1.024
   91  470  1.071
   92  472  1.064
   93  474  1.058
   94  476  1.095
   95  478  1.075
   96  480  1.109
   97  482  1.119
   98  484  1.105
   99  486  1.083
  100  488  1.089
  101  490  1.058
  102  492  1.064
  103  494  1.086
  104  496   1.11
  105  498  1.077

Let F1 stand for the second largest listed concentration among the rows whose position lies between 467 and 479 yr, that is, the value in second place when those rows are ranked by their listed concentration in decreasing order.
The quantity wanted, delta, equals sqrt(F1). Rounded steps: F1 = 1.075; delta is 1.04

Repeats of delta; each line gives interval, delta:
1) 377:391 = 1.18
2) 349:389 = 1.23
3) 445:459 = 1.06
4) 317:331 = 1.22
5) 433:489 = 1.10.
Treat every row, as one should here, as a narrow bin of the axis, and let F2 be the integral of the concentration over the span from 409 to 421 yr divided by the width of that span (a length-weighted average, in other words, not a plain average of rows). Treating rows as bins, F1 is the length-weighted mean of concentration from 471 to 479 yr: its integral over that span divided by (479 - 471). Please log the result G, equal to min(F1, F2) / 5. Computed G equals 0.215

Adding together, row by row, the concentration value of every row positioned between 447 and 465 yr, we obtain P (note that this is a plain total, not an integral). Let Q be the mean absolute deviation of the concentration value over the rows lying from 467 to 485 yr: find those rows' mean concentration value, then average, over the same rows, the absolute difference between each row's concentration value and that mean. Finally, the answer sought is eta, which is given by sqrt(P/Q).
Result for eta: 20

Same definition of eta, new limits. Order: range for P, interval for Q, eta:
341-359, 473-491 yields 28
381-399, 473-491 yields 27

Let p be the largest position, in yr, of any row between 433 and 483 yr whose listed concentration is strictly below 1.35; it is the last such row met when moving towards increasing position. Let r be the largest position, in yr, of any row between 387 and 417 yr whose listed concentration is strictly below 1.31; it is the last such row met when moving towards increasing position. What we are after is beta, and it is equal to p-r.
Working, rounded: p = 482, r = 404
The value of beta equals 78 yr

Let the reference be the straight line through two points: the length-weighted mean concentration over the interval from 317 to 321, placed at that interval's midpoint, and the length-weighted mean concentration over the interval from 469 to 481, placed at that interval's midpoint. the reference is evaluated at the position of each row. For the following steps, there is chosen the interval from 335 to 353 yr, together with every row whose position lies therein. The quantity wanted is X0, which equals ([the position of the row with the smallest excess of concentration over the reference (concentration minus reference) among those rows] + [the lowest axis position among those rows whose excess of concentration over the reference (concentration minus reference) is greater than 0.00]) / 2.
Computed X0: 336 yr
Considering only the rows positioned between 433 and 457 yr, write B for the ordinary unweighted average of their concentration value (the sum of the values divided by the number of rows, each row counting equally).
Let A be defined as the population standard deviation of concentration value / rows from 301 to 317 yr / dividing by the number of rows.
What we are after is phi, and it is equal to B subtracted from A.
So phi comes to -1.02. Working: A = 0.124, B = 1.14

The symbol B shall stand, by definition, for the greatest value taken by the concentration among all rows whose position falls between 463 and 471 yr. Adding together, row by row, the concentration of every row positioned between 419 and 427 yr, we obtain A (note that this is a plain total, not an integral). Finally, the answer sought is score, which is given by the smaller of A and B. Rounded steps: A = 5.0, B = 1.071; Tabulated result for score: 1.07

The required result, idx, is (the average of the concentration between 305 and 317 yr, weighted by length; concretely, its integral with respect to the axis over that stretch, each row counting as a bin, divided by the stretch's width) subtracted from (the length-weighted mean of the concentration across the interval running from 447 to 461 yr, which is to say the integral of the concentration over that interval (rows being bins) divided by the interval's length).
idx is -0.16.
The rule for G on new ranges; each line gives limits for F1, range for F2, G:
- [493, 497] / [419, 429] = 0.220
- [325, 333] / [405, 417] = 0.283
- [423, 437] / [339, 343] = 0.245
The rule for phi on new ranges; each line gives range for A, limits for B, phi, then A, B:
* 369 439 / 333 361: -1.41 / 0.078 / 1.49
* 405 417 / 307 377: -1.39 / 0.047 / 1.44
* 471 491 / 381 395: -1.36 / 0.021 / 1.38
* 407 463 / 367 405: -1.24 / 0.119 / 1.36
